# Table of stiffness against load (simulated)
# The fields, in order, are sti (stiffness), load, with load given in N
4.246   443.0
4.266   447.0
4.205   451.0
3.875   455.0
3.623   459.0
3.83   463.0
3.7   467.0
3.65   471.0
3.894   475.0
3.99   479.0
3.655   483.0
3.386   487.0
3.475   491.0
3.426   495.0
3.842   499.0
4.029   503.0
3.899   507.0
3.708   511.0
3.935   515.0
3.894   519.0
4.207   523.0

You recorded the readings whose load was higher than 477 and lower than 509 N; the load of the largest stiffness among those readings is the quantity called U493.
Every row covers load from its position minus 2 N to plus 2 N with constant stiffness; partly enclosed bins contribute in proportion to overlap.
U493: 503.0 N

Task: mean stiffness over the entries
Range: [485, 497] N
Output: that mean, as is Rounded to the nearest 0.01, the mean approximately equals 3.43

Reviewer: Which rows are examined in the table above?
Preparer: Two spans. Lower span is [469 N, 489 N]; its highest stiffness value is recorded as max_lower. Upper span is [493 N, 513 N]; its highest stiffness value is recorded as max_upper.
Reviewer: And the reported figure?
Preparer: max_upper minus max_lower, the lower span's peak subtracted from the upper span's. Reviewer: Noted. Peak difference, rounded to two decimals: 0.04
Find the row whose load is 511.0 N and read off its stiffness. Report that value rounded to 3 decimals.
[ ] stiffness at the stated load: 3.708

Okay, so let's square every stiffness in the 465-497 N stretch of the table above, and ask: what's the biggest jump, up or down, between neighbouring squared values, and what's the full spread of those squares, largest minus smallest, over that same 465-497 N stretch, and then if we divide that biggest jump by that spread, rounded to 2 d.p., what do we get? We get 0.57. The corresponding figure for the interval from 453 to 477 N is 0.93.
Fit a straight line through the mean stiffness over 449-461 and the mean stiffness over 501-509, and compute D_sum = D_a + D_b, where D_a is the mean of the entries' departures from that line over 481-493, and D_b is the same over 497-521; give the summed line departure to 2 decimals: -0.52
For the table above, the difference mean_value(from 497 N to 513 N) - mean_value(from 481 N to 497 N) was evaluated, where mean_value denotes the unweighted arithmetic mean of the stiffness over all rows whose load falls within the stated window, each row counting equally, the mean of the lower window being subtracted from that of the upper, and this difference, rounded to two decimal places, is 0.38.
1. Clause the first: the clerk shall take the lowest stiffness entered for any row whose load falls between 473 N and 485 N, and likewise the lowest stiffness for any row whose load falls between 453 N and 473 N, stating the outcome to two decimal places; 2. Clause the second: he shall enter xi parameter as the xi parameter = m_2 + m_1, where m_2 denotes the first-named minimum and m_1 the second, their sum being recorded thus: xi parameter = 7.28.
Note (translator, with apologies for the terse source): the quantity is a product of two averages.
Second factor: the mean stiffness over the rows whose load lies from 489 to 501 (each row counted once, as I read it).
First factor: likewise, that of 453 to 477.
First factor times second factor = 13.5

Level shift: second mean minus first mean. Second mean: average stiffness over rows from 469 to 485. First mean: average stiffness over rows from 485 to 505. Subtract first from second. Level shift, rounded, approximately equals 0.17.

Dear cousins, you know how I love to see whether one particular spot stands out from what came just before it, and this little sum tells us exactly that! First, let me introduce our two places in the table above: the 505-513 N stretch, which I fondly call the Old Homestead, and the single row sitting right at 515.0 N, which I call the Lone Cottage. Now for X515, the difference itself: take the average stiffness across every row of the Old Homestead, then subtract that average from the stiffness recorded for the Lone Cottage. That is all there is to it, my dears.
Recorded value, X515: 0.13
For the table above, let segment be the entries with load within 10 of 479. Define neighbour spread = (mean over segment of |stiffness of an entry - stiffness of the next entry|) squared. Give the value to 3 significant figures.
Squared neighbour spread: 0.0557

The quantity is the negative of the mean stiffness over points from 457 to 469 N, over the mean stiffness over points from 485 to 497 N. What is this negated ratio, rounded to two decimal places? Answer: -1.08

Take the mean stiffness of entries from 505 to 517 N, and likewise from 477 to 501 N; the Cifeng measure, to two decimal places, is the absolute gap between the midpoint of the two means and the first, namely 0.11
